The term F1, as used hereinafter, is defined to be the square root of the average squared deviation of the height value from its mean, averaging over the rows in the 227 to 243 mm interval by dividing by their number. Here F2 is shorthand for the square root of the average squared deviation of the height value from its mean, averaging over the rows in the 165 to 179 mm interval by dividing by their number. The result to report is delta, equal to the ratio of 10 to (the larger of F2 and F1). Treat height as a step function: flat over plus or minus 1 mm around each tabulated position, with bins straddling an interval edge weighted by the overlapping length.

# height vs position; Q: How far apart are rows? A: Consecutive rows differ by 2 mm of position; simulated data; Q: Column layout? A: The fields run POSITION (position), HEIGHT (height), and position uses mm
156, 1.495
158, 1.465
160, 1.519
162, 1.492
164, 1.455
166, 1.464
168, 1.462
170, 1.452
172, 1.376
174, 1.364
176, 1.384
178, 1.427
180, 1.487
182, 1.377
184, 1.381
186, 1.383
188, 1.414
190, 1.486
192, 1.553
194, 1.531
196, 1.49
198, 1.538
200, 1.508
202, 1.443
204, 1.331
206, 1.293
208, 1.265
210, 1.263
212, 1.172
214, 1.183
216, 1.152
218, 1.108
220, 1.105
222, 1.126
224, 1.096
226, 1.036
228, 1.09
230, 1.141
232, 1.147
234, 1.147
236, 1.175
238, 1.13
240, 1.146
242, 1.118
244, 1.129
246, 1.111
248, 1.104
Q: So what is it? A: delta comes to 251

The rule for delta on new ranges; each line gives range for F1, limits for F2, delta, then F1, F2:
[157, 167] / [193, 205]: 141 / 0.024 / 0.07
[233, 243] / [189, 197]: 355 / 0.019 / 0.03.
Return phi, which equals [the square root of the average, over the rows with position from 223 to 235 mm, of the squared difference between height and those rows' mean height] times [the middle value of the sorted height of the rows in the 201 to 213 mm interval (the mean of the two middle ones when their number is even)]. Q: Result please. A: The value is 0.05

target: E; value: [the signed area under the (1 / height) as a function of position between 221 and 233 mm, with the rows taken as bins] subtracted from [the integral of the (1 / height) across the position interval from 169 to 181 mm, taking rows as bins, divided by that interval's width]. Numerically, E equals -10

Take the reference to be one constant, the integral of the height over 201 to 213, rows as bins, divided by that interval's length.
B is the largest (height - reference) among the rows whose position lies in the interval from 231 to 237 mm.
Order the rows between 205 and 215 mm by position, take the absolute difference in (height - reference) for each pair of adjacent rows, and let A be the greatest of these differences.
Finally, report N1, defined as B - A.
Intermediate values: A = 0.091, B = -0.12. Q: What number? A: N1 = -0.21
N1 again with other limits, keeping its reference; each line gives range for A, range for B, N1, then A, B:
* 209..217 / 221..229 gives -0.26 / 0.091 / -0.17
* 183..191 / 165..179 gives 0.10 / 0.072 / 0.17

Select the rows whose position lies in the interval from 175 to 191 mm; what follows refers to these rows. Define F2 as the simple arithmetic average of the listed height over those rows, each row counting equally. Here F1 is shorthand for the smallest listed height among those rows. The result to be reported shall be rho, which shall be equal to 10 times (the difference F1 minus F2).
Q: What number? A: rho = -0.4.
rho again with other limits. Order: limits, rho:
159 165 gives -0.3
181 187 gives 0.0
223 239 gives -0.8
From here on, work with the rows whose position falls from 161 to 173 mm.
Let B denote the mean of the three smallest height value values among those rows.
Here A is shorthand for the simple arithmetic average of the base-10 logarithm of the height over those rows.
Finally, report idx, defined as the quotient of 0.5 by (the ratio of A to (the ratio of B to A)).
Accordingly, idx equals 27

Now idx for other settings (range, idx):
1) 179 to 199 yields 25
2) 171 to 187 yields 33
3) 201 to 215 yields 54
